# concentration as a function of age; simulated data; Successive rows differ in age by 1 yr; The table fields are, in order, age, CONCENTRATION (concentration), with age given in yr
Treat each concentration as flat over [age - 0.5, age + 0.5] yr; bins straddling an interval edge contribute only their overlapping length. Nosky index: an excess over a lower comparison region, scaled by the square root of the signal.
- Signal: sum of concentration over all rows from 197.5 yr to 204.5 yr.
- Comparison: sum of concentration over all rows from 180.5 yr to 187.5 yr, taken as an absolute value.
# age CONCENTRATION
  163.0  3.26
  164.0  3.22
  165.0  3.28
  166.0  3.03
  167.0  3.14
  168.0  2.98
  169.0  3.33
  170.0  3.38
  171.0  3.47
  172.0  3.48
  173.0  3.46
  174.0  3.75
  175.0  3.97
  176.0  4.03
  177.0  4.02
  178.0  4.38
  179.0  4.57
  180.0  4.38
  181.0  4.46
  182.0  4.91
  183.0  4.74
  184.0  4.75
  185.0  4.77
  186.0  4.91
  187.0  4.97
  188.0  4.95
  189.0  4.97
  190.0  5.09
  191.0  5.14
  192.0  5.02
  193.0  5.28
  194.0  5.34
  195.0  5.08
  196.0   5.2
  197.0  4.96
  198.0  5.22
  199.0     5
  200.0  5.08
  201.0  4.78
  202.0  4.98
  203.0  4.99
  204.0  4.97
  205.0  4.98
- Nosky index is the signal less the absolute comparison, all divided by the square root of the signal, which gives 0.3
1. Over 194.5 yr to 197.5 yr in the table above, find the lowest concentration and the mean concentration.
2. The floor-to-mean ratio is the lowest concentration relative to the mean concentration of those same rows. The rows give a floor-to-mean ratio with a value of 0.976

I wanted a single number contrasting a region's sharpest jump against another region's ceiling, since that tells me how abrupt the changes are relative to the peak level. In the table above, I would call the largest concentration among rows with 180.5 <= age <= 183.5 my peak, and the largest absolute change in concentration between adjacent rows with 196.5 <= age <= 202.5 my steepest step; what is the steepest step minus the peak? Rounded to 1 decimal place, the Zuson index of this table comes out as -4.6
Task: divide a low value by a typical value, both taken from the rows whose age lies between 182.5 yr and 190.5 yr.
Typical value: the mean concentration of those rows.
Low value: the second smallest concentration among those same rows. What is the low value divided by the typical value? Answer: 0.971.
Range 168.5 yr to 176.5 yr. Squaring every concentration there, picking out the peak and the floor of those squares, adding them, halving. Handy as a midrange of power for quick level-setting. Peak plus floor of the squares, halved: 14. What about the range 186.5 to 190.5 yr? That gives 25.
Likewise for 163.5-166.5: 10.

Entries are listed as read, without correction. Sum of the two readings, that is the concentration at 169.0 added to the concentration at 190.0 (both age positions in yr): 8.4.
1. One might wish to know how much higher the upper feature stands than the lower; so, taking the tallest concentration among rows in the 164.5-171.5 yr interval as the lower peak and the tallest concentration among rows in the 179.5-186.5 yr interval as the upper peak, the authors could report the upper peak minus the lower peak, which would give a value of 1.4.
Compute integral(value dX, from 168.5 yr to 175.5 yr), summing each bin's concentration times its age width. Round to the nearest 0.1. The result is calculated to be 24.8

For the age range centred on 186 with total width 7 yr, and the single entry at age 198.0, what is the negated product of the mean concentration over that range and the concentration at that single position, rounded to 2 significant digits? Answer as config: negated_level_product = -25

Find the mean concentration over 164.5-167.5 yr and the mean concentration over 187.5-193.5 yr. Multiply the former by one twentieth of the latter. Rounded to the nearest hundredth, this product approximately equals 0.80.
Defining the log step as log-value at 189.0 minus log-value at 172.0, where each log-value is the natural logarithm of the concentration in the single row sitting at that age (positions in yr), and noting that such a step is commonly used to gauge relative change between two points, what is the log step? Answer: 0.36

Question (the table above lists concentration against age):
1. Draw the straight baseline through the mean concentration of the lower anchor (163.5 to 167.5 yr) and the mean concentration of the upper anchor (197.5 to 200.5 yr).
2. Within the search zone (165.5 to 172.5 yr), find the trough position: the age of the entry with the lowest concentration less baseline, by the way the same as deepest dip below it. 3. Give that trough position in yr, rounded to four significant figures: 168.0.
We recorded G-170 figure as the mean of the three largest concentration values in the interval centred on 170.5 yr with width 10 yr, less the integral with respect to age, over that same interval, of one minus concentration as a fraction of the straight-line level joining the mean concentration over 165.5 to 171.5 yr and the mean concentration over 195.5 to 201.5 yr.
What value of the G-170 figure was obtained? 3.9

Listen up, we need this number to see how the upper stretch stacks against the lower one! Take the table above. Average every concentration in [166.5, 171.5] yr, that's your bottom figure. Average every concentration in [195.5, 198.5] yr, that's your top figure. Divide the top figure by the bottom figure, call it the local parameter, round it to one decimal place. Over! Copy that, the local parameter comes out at 1.6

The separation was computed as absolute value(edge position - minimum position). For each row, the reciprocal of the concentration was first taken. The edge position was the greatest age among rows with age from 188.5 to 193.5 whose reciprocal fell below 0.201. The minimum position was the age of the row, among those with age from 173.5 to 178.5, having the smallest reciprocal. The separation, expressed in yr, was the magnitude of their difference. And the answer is 15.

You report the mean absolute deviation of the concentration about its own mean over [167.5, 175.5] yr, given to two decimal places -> 0.19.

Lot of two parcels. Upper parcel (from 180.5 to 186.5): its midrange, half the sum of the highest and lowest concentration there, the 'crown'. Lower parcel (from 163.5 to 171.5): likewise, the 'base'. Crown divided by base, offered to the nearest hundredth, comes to 1.45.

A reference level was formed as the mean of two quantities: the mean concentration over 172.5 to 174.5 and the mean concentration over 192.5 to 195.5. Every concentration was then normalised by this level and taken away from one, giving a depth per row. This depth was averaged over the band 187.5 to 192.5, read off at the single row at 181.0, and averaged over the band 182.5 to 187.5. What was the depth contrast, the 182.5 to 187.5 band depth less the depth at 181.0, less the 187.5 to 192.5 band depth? 0.056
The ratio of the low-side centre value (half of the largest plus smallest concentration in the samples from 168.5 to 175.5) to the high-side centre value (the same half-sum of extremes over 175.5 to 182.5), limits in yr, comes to 0.82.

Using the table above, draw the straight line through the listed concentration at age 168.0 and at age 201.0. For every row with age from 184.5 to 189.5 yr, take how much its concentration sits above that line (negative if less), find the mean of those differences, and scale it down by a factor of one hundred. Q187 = 0.009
